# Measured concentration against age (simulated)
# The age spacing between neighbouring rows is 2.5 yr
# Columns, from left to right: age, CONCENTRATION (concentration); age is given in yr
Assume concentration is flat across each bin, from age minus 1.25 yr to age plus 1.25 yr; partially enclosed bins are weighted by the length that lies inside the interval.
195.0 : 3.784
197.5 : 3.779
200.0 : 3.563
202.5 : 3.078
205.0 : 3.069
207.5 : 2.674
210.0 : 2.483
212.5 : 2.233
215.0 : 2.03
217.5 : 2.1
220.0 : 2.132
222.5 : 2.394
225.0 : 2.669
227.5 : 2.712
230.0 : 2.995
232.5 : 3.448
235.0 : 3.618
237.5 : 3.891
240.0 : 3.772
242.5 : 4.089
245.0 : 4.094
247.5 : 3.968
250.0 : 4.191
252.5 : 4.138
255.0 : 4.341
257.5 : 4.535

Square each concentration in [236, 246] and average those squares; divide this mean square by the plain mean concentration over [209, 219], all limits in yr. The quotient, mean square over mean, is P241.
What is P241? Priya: 7.1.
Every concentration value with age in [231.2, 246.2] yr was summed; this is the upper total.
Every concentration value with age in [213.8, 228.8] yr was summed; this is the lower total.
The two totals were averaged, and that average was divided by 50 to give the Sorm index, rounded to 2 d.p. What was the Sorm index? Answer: 0.37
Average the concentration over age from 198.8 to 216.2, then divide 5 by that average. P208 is 1.8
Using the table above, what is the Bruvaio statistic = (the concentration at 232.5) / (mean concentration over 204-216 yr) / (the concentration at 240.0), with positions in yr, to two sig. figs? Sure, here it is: 0.37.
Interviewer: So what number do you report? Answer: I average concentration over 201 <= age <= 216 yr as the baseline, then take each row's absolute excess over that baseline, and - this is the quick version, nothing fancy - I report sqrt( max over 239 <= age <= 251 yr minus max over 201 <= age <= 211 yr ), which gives 1.05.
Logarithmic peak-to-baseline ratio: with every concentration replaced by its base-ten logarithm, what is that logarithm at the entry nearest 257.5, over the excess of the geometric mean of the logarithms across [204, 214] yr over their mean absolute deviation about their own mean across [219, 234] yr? 1.8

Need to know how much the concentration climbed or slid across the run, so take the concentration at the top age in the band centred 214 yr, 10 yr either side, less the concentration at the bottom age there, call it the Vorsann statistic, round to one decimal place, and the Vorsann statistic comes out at -0.7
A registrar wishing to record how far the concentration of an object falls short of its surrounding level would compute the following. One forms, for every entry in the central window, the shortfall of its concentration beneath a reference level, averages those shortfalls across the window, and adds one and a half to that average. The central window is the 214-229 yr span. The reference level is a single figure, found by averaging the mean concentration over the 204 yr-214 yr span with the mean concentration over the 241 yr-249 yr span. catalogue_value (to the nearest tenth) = 2.5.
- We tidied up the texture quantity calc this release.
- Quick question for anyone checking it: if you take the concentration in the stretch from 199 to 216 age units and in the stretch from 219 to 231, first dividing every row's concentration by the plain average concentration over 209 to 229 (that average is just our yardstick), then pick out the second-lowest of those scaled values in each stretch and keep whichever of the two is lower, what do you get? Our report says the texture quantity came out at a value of 0.95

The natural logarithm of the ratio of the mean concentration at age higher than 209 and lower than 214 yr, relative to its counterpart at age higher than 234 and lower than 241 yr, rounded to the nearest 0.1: -0.5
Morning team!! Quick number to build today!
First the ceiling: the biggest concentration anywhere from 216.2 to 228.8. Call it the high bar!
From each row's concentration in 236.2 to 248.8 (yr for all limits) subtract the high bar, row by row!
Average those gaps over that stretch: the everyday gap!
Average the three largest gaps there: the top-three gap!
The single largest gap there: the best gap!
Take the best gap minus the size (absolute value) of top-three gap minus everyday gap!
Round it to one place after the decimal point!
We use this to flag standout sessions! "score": 1.3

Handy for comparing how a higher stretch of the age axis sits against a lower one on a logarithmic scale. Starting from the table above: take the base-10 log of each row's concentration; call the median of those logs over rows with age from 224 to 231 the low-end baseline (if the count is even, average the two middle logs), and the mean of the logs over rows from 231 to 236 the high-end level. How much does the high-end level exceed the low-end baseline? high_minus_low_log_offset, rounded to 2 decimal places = 0.11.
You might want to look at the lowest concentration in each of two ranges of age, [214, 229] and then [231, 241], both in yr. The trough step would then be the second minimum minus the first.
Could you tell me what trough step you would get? 1.42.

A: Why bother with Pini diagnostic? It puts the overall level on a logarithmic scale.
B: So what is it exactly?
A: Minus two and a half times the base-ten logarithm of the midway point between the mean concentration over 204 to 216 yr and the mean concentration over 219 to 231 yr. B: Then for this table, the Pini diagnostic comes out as -1.01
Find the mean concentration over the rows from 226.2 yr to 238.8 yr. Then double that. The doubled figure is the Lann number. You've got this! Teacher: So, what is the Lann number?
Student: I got 7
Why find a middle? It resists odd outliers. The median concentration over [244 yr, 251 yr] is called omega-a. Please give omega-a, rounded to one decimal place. 4.1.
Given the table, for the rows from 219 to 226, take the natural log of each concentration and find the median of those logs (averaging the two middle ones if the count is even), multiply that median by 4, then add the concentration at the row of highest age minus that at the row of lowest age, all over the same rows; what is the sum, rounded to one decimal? 4.0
